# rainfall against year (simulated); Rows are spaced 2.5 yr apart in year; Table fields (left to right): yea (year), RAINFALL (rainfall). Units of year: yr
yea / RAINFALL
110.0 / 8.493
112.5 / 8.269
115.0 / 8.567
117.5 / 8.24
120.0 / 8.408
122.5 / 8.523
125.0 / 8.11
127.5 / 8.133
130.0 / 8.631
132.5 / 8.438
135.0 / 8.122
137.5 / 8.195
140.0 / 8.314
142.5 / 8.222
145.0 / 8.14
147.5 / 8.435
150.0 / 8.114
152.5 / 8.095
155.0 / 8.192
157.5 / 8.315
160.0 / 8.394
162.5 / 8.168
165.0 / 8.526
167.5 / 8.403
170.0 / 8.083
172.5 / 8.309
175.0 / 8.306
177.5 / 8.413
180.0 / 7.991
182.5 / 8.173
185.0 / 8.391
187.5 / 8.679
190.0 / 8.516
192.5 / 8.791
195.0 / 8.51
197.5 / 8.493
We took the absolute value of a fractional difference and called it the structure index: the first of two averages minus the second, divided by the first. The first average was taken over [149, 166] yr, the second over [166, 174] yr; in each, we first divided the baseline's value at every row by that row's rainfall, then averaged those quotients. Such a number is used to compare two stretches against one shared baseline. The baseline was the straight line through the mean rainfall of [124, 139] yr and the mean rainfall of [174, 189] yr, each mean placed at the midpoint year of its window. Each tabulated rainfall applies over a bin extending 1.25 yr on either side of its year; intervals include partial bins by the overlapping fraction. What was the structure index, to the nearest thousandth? 0.001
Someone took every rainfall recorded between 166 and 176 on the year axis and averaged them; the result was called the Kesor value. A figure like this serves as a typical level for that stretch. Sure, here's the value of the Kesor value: 8.28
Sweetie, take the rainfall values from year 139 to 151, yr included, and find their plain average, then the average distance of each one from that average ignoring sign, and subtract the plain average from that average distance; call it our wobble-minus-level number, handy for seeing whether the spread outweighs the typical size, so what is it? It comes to -8.14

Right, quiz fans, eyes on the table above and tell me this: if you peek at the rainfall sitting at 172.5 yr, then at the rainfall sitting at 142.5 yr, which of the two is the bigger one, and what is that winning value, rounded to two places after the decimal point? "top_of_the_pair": 8.31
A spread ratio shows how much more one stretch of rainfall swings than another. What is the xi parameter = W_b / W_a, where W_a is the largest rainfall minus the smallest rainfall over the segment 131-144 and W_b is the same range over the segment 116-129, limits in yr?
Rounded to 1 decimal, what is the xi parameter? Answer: 1.3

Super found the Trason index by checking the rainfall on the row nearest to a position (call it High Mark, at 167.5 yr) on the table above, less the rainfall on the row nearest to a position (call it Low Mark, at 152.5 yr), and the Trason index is 0.3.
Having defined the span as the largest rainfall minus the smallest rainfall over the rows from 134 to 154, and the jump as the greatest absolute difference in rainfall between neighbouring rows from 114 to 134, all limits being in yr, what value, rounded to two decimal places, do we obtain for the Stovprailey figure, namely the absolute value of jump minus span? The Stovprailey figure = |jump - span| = 0.16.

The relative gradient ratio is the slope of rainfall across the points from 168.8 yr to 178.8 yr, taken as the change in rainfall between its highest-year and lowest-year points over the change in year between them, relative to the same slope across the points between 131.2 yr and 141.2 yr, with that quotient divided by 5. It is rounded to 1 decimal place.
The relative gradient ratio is -0.5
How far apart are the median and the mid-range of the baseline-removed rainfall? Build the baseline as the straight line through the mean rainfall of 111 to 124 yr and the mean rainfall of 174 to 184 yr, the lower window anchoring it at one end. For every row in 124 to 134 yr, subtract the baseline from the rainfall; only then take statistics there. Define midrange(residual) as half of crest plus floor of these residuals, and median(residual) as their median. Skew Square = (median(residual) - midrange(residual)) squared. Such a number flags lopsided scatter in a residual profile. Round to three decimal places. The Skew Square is 0.006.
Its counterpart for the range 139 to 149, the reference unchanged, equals 0.001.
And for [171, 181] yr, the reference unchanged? 0.008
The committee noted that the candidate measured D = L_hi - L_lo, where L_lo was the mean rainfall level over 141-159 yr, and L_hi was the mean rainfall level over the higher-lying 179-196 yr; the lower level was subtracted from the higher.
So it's 0.22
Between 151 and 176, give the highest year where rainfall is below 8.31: 175.0 yr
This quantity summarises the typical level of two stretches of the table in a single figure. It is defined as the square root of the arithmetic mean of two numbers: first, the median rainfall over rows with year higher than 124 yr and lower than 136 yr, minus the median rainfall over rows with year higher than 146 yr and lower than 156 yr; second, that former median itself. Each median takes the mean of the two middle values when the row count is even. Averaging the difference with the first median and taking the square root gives 2.01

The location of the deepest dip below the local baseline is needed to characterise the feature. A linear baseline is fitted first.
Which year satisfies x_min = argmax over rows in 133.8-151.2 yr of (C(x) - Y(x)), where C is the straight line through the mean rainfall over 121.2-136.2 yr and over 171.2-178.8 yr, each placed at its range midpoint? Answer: 150.0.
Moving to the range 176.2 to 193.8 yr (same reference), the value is 180.0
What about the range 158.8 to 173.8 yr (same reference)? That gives 170.0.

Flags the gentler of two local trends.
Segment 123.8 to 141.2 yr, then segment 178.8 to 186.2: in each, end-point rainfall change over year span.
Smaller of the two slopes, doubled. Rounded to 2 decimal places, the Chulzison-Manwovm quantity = 0.03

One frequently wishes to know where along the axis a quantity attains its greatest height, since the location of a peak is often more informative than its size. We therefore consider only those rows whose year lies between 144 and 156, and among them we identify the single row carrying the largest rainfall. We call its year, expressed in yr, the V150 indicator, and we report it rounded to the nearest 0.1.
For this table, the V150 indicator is 147.5 yr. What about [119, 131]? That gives 130.0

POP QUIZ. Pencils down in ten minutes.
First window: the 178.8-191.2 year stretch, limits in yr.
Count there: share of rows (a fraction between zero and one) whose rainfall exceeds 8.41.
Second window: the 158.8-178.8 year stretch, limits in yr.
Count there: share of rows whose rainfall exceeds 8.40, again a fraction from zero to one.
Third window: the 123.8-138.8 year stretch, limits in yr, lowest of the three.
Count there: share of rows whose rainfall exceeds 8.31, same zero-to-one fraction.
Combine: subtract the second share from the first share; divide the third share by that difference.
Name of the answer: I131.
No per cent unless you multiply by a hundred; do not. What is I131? 13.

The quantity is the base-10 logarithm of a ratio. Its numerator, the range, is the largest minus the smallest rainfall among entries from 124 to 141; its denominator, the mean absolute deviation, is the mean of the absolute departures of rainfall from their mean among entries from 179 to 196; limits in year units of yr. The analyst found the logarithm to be 0.38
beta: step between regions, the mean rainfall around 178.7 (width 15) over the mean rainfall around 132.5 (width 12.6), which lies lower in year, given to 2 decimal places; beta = 1.00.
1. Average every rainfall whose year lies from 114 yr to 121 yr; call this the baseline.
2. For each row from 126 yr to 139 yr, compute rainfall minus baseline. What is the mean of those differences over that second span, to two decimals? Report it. -0.10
